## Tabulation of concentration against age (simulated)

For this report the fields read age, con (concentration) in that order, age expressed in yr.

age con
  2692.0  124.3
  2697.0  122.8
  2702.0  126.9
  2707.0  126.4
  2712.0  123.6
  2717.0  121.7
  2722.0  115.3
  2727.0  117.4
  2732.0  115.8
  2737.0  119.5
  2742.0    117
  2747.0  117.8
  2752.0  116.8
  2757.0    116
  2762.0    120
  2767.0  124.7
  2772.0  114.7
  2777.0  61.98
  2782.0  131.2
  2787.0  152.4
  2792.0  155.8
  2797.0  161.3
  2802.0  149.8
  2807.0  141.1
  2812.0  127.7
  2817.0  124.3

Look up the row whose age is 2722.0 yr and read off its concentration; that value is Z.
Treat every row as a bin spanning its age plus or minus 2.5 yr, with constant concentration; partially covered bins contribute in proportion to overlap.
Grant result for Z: 115.3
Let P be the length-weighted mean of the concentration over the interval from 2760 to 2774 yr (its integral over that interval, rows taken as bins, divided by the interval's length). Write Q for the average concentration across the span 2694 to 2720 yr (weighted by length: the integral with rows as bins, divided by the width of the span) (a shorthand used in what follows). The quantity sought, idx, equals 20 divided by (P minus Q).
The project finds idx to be -5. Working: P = 120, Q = 124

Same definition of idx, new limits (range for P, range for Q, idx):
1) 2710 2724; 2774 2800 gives -2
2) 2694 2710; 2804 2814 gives -2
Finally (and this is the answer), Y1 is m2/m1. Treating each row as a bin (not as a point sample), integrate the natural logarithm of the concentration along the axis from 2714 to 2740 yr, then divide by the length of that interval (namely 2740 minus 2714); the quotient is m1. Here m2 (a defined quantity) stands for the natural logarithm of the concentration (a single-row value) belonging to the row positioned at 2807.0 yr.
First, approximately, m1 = 4.77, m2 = 4.95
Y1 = 1.04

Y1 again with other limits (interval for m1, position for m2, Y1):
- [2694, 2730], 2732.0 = 0.99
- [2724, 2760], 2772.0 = 1.00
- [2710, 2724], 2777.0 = 0.86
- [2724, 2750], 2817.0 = 1.01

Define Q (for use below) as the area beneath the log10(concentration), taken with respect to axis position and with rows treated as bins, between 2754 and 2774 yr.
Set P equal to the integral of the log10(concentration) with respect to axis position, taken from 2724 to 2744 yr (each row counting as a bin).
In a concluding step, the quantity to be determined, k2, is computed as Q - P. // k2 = 0.1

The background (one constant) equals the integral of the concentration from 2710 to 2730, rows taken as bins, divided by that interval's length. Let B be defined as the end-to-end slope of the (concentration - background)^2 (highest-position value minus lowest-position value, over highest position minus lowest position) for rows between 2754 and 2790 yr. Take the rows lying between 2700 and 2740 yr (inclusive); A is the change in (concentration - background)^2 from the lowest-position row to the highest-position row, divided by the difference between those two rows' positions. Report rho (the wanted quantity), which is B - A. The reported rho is 38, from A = -1.6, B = 36.1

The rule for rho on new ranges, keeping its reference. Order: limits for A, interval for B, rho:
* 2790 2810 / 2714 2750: 57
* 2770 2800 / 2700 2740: -71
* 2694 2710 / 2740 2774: -3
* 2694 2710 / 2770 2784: 8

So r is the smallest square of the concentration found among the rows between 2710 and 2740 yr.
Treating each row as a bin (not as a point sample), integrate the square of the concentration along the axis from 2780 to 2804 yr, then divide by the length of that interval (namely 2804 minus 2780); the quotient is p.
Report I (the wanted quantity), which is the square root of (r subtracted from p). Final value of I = 97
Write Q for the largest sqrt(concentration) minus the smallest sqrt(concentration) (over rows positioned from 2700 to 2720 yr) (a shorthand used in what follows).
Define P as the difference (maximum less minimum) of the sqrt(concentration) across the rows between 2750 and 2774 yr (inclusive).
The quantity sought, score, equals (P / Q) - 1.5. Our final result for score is 0.5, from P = 0.46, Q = 0.2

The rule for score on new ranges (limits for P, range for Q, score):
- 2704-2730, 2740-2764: 1.2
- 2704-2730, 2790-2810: -0.9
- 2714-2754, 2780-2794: -1.2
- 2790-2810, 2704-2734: 0.1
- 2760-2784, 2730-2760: 19.5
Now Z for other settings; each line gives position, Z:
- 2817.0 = 124.3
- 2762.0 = 120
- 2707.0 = 126.4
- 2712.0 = 123.6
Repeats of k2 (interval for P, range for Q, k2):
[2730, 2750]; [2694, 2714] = 0.5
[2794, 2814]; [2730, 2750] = -1.8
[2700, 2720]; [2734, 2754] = -0.5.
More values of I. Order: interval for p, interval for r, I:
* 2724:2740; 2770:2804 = 100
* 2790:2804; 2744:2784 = 143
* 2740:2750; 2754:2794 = 100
